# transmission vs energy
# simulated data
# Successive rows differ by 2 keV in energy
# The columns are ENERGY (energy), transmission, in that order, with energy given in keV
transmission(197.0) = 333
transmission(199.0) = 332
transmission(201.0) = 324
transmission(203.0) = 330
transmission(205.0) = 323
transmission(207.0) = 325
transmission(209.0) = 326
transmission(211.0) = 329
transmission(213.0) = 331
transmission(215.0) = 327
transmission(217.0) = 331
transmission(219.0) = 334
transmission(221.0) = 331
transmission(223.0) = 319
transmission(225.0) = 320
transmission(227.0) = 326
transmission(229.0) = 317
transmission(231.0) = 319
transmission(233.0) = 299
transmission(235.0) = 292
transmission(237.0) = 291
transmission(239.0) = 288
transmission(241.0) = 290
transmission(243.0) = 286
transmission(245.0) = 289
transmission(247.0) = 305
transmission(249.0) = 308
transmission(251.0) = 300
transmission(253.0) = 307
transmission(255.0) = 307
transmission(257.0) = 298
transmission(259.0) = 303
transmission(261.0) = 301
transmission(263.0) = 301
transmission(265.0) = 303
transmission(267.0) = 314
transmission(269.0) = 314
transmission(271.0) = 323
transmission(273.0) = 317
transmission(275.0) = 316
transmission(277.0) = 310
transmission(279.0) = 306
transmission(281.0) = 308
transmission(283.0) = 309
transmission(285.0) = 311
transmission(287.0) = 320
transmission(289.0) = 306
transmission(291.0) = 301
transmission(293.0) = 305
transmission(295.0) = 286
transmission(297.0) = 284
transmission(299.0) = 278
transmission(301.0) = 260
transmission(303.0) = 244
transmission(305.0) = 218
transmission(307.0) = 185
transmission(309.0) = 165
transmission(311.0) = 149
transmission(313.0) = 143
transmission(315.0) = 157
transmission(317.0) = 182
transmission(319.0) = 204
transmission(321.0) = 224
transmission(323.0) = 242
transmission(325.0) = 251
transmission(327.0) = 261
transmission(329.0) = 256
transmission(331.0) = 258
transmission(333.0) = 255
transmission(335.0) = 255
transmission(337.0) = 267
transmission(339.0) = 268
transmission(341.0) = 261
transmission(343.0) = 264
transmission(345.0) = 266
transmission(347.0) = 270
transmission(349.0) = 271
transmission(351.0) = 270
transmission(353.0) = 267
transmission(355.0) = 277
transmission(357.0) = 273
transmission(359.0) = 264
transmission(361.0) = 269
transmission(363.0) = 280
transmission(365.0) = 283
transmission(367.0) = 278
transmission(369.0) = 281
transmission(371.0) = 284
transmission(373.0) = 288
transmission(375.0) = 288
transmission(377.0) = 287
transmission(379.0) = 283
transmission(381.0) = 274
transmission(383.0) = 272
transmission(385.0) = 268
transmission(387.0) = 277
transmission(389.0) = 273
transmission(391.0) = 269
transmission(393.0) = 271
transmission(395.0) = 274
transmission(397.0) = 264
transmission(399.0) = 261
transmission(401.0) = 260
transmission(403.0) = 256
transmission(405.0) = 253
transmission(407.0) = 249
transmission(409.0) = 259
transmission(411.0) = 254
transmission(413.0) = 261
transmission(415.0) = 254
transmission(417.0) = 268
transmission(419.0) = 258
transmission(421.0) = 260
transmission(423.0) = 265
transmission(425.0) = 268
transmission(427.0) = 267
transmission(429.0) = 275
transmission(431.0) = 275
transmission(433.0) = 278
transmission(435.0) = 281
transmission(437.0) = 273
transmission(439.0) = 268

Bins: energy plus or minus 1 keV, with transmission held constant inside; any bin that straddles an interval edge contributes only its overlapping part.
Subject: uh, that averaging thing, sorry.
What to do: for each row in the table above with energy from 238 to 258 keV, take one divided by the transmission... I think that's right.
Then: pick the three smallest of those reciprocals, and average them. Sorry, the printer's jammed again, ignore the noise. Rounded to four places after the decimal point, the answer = 0.0033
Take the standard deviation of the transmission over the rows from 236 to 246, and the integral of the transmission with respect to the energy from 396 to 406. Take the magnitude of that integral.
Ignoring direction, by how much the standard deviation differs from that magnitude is 2586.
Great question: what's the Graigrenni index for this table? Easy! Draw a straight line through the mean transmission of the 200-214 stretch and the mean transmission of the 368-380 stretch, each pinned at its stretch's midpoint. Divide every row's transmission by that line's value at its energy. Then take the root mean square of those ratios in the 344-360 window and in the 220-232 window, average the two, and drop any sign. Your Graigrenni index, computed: 0.964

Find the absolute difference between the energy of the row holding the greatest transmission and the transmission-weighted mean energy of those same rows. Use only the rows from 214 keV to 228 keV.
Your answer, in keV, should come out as 2.0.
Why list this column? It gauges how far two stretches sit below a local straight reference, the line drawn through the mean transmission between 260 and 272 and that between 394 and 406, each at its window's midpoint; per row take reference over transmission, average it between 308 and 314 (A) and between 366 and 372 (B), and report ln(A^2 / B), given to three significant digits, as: 1.35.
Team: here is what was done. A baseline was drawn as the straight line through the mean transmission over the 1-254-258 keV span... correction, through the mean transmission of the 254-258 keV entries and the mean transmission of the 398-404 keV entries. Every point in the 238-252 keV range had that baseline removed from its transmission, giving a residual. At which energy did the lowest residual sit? 243.0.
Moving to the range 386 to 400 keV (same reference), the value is 399.0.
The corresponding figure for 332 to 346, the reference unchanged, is 333.0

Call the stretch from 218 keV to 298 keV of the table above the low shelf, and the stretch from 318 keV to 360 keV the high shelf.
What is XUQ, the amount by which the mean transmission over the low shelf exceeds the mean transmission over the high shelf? 48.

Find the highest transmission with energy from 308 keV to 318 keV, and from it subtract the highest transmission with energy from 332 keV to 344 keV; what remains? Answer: -86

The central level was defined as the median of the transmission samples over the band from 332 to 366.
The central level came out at 268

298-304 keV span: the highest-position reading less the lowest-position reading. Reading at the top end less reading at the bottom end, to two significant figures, -34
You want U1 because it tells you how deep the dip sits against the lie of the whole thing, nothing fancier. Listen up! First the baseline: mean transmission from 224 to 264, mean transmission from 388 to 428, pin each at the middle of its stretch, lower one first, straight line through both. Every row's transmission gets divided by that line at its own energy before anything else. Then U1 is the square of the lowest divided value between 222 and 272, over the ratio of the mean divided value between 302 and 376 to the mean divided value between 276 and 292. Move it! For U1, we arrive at 1.1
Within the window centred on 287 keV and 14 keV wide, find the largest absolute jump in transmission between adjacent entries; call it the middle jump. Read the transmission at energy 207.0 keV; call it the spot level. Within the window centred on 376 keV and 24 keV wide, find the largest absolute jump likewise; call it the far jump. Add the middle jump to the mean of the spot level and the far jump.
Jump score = 181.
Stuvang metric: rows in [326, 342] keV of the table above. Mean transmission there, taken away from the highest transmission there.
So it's 7.9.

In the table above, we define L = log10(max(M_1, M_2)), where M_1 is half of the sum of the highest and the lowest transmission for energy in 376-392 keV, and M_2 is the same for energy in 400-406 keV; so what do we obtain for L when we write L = 2.44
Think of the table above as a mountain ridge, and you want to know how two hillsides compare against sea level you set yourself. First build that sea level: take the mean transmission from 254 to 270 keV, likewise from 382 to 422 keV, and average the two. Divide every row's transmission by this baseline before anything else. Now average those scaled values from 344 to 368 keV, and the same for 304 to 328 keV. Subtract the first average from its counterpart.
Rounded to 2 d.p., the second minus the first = -0.26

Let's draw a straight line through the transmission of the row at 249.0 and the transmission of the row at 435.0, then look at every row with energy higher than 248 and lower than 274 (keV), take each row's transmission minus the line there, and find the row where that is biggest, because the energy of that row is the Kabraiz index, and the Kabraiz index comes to 271.0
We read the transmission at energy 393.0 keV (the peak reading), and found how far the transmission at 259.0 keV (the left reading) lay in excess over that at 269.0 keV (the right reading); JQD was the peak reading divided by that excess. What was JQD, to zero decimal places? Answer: -25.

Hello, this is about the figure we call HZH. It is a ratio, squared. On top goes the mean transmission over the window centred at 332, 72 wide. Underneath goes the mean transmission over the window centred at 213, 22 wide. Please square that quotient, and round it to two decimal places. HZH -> 0.56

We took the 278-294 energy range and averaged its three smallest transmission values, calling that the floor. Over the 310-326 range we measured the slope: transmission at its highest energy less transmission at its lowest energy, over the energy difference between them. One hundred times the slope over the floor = 2.4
